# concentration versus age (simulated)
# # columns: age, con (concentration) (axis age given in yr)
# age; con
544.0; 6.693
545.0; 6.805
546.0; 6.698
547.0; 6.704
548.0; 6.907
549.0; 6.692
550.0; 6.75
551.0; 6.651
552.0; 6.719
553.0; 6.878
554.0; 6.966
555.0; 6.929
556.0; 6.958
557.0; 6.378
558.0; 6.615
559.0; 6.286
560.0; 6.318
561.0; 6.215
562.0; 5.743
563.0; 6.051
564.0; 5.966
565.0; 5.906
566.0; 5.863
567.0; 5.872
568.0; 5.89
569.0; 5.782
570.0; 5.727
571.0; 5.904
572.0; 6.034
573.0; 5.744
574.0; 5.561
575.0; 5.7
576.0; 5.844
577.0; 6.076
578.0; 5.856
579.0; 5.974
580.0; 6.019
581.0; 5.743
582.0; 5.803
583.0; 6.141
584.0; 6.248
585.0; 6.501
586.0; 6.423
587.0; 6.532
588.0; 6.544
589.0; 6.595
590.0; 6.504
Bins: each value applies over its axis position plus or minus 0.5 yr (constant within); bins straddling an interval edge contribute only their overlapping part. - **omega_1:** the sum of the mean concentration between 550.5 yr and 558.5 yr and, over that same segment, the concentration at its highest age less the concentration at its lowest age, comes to 6.7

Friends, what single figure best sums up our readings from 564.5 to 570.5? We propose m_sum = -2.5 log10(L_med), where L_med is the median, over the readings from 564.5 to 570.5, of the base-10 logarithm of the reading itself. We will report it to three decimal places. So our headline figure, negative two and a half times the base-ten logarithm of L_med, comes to 0.286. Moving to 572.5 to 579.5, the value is 0.288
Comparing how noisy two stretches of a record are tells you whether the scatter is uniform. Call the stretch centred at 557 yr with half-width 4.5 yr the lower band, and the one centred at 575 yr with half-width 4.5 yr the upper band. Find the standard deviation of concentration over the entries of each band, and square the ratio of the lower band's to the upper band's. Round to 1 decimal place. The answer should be 3.7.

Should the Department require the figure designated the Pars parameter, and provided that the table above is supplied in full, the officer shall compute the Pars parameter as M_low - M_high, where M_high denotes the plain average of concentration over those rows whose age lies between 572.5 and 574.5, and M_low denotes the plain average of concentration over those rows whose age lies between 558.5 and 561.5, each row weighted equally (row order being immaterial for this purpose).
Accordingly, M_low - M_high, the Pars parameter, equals 0.62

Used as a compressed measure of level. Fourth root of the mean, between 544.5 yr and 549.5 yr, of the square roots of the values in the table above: 1.270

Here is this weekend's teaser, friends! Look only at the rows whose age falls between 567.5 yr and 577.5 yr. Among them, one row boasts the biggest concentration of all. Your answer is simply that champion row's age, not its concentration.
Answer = 577.0 yr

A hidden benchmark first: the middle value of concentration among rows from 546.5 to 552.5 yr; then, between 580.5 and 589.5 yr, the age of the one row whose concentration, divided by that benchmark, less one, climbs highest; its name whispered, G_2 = 589.0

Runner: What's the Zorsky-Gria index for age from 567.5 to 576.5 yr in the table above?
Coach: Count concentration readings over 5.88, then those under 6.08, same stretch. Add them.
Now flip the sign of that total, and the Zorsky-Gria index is -12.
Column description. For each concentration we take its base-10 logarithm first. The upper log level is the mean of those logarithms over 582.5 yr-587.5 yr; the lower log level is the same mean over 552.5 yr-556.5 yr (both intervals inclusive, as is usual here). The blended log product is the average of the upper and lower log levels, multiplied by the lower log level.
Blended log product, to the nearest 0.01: 0.69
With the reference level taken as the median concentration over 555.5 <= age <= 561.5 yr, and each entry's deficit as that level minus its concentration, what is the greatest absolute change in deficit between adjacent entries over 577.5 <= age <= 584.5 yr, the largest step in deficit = 0.34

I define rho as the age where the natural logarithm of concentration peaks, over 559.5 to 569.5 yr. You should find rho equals 560.0 yr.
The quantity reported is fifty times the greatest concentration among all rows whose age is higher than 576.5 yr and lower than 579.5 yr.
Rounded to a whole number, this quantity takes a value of 304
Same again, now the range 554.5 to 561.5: 348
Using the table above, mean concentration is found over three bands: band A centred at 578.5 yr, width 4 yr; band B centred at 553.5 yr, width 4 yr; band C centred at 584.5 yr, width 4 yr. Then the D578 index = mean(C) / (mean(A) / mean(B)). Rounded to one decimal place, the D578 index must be 7.3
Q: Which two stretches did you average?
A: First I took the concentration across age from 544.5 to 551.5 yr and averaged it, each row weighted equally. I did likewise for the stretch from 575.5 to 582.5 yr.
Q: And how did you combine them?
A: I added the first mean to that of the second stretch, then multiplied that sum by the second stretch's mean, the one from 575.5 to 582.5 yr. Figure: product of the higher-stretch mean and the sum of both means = 75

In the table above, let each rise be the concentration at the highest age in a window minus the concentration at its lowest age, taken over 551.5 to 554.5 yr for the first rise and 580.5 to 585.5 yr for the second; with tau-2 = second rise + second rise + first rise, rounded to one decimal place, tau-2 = 1.8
